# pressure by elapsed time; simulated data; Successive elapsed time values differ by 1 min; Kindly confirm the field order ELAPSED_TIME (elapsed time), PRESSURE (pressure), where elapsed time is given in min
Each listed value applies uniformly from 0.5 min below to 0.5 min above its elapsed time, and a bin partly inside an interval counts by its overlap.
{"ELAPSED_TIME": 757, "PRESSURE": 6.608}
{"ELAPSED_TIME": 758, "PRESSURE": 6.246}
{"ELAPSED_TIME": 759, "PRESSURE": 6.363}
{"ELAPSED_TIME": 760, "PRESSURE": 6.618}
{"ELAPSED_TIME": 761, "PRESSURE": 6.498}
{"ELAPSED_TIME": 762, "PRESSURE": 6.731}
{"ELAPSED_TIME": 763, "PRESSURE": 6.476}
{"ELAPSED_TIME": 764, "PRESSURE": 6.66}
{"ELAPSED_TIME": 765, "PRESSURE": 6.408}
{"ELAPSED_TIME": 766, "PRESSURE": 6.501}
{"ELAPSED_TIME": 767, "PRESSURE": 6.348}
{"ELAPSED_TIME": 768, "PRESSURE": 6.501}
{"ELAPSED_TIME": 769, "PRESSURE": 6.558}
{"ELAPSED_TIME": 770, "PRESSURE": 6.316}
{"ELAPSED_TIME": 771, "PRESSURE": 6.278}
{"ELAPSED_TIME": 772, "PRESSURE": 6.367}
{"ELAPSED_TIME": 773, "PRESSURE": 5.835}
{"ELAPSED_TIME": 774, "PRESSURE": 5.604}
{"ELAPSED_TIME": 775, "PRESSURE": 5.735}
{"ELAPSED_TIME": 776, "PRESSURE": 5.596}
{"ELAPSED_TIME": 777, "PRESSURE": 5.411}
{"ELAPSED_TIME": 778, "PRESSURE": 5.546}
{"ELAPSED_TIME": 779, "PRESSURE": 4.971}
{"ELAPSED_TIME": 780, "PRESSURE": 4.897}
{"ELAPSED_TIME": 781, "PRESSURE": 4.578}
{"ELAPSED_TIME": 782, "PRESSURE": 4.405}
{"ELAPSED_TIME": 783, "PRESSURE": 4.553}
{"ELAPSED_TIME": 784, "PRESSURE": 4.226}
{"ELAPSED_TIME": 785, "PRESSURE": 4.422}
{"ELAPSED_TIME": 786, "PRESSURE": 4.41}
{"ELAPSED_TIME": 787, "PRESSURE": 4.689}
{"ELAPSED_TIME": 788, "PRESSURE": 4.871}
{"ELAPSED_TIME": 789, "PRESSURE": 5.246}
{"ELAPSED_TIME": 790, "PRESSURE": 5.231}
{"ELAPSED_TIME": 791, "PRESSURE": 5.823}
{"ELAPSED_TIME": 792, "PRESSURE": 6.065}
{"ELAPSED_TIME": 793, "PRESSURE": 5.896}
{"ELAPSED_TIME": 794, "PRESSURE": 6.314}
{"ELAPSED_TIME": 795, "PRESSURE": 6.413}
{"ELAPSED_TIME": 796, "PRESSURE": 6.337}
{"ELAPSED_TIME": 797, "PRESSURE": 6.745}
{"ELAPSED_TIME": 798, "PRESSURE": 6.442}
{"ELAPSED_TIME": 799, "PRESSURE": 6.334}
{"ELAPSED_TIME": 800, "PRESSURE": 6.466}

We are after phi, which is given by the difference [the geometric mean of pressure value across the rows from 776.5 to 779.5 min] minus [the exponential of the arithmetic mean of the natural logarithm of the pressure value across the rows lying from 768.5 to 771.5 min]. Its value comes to -1.1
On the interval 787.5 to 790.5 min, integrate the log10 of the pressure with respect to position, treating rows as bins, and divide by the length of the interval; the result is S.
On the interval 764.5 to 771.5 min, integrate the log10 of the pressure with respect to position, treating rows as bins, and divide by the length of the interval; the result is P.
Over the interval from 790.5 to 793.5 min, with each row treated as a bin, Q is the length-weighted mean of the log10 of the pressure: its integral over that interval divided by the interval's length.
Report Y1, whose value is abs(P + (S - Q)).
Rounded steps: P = 0.81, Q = 0.77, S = 0.71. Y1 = 0.743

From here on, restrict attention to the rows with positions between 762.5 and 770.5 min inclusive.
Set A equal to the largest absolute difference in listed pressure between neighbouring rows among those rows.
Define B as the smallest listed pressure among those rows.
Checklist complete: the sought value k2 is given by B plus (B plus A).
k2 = 12.9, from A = 0.252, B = 6.316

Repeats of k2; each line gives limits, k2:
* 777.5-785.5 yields 9.0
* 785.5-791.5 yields 9.4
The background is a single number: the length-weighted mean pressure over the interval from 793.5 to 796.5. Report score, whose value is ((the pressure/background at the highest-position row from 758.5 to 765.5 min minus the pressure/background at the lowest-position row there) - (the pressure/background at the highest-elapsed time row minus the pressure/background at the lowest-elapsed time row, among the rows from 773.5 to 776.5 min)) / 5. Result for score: 0.002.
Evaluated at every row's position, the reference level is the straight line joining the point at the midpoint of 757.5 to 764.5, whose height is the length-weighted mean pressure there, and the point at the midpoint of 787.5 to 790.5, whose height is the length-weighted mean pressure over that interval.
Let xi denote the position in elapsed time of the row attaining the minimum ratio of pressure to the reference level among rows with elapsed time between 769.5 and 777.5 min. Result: 777 min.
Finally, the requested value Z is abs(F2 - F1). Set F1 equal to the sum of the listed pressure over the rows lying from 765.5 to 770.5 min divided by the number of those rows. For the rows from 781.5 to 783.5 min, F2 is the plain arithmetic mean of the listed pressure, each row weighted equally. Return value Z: 1.97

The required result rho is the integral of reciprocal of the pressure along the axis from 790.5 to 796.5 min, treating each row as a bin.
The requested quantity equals 0.98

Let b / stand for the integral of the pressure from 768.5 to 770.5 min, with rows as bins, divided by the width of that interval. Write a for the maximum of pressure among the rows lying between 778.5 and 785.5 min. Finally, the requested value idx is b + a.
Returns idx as 11.4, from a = 4.971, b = 6.4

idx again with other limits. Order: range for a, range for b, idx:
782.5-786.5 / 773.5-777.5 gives 10.1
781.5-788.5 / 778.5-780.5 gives 9.8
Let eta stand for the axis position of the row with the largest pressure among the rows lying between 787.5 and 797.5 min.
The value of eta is 797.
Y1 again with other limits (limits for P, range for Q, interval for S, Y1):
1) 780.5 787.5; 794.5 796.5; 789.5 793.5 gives 0.605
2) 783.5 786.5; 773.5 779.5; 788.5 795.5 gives 0.667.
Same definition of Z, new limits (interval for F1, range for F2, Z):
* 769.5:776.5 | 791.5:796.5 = 0.24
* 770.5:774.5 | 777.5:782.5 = 1.14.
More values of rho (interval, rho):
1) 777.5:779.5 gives 0.38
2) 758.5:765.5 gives 1.07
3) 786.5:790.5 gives 0.80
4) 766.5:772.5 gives 0.94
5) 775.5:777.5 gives 0.36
